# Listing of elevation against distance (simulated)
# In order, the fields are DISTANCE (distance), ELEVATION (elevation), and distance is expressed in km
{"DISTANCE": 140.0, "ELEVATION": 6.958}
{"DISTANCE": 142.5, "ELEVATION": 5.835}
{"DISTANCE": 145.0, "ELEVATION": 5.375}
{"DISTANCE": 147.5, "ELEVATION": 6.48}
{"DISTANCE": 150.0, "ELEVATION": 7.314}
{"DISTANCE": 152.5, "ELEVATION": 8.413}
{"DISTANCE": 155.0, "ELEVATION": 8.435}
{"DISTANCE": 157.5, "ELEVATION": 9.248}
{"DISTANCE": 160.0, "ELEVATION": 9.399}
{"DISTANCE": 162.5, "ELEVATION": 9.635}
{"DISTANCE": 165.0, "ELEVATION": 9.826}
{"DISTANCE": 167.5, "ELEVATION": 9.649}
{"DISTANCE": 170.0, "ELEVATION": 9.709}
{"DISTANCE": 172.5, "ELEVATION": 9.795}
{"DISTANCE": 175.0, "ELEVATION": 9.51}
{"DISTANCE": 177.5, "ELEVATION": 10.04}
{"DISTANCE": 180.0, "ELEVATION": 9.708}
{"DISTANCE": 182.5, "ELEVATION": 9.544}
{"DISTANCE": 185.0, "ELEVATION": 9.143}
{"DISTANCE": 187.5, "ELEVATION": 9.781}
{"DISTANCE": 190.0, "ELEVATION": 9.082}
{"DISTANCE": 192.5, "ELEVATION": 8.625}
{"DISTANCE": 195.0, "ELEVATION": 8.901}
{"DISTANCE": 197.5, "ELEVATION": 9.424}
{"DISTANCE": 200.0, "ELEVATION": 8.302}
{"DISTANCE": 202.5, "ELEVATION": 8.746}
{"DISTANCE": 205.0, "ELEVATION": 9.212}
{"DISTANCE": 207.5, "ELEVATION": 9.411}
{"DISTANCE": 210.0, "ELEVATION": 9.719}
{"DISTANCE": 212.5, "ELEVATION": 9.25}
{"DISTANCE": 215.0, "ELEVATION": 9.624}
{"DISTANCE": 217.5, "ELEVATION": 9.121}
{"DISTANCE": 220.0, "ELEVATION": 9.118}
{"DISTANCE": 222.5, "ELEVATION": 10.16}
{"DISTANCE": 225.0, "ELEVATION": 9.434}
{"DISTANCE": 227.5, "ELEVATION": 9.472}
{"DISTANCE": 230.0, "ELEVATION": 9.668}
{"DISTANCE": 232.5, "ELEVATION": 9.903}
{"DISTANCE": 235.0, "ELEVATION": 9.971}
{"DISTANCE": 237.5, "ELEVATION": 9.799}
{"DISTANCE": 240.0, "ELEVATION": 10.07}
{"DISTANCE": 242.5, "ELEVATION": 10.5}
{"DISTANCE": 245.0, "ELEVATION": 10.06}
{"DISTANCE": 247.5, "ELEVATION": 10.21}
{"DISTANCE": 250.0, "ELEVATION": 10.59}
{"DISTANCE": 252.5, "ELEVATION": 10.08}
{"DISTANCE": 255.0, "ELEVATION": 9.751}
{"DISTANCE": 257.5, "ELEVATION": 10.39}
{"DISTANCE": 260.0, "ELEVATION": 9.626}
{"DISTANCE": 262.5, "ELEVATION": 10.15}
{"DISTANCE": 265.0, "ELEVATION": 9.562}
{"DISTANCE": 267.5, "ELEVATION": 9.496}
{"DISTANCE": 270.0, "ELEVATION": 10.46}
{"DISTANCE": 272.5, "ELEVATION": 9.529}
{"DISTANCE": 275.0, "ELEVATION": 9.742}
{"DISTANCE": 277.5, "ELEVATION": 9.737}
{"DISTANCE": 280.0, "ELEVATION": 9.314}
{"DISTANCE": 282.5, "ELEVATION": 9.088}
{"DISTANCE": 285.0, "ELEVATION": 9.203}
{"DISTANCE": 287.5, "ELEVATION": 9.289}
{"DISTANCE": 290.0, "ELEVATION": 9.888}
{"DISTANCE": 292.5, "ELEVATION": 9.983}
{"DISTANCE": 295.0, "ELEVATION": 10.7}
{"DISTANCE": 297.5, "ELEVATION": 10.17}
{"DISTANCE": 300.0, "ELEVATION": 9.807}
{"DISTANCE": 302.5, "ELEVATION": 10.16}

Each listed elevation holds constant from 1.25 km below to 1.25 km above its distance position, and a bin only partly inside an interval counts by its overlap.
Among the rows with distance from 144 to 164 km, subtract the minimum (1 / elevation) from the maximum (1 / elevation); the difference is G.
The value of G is 0.082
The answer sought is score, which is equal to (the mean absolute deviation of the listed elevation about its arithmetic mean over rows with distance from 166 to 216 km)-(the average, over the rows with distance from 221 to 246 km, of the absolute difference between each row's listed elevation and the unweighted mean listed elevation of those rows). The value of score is 0.11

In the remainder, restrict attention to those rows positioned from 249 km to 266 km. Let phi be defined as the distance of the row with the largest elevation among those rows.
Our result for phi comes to 250.0 km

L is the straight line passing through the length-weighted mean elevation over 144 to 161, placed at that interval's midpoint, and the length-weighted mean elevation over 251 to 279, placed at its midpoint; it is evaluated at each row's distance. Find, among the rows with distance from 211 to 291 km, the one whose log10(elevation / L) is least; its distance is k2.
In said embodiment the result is 282.5 km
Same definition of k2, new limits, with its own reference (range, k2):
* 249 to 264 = 260.0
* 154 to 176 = 155.0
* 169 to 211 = 200.0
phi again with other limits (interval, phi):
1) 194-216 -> 210.0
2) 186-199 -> 187.5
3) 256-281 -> 270.0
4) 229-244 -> 242.5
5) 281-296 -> 295.0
